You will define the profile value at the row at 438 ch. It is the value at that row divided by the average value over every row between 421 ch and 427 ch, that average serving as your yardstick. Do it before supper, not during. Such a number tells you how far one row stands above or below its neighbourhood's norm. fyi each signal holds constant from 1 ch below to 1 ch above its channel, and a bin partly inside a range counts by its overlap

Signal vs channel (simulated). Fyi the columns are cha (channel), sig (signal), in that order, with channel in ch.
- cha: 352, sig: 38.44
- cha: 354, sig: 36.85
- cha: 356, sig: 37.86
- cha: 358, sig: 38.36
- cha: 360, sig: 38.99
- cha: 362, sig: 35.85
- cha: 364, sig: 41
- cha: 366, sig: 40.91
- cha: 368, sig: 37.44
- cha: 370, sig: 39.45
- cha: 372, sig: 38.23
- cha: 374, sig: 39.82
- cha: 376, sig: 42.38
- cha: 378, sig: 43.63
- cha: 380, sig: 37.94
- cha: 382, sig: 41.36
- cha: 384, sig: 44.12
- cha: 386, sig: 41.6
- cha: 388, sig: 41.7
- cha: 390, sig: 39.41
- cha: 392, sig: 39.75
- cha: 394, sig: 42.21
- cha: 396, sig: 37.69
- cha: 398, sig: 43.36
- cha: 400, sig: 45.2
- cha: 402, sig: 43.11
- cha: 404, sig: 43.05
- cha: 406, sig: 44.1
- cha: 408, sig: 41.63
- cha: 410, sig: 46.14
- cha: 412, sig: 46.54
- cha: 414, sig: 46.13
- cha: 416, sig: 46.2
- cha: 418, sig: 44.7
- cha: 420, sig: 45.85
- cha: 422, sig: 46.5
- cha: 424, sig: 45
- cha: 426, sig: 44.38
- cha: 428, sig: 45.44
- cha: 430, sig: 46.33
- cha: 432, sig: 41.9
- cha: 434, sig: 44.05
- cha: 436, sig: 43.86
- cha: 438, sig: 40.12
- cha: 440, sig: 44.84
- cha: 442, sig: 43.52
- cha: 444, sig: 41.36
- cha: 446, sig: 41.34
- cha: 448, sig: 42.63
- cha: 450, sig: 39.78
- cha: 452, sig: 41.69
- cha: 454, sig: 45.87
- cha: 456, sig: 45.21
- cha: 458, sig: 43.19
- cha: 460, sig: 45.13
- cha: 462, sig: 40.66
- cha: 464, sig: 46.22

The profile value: 0.89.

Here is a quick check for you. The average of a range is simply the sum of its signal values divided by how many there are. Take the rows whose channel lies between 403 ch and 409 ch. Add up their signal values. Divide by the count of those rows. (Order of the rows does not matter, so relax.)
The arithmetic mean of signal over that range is 42.9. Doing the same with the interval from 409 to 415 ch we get 46.3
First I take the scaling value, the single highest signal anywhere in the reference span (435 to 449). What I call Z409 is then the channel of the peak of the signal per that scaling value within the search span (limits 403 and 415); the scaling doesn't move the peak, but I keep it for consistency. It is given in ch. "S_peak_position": 412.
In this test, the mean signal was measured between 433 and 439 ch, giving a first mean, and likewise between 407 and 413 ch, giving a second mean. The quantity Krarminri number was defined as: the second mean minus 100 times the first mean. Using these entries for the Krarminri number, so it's -4223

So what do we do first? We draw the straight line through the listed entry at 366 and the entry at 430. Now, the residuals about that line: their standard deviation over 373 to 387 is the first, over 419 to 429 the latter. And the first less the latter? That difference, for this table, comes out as 1.1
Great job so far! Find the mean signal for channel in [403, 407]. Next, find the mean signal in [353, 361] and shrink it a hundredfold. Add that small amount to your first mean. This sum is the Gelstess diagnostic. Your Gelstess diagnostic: 44.0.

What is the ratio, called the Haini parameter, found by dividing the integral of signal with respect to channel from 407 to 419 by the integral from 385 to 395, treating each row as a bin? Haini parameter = 1.3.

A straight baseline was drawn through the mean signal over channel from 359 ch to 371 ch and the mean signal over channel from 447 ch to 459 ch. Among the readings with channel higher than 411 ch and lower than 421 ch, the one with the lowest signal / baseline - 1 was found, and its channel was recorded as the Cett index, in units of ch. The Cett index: 418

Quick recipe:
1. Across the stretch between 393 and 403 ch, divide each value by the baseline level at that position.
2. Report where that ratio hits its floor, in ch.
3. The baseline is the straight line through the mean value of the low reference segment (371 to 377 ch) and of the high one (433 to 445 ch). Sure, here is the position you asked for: 396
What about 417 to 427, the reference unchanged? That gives 426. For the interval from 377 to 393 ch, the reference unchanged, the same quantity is 380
